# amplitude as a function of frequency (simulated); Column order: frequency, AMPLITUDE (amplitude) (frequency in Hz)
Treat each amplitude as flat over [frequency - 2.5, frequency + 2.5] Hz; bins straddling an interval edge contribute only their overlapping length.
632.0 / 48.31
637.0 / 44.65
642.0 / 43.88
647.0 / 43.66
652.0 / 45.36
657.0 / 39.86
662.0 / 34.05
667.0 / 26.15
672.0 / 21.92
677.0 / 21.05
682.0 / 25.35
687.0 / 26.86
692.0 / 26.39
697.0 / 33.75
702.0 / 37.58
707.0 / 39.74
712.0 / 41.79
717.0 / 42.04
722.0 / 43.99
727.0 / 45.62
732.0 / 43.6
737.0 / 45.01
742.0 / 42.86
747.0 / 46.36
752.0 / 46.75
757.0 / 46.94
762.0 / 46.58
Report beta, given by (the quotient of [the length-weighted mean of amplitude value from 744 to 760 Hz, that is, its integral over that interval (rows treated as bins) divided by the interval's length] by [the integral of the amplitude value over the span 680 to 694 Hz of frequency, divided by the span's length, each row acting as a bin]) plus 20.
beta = 21.78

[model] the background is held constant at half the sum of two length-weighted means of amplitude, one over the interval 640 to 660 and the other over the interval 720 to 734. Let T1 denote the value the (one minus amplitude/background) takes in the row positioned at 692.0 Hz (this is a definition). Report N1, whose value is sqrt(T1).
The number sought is 0.6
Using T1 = 0.40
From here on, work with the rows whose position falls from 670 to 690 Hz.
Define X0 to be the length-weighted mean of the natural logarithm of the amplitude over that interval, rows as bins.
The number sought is 3.17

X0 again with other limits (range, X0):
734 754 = 3.81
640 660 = 3.76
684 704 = 3.42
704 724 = 3.73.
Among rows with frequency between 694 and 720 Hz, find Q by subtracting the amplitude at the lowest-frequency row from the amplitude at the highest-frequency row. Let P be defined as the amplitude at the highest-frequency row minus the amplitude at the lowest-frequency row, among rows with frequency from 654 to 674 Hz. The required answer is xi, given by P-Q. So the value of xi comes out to -26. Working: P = -18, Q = 8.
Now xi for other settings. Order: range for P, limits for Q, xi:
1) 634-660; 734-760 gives -7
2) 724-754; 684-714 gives -14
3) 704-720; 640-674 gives 24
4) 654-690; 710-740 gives -16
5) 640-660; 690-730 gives -23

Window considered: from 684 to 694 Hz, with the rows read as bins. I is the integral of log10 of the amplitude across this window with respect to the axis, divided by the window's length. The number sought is 1.42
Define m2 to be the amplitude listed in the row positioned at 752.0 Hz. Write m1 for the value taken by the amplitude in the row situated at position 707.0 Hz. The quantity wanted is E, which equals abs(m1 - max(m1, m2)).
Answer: 7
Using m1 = 39.74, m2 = 46.75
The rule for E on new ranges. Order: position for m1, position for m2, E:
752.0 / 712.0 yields 0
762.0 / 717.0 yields 0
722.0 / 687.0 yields 0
